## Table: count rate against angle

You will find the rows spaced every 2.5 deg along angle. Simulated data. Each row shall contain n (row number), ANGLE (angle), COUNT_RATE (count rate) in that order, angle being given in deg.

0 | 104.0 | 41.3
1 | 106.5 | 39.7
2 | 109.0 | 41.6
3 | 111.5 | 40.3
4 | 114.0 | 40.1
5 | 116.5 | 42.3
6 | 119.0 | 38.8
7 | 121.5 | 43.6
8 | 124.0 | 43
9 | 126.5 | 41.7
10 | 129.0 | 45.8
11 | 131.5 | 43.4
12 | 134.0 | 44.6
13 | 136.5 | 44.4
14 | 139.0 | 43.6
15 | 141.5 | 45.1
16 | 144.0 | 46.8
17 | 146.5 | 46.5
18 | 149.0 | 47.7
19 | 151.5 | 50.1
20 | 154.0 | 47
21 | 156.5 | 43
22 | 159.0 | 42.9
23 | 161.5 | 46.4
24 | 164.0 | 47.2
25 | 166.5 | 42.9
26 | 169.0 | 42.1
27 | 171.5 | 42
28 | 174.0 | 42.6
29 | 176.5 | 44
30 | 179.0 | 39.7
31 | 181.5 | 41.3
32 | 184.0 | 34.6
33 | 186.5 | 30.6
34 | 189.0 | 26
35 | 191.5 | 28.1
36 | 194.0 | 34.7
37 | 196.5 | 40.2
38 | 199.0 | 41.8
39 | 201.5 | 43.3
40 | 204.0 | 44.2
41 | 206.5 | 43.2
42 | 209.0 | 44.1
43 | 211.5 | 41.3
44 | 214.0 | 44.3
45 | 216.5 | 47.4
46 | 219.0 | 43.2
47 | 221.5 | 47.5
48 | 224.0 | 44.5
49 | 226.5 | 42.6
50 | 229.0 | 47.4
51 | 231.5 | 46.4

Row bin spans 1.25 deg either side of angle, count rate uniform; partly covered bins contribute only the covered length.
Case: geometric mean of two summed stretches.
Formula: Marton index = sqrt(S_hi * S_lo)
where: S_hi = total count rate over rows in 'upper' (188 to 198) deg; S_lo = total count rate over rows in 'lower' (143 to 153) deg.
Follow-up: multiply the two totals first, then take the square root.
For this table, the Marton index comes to 157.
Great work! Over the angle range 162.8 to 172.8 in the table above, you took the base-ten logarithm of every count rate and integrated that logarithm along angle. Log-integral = 16.4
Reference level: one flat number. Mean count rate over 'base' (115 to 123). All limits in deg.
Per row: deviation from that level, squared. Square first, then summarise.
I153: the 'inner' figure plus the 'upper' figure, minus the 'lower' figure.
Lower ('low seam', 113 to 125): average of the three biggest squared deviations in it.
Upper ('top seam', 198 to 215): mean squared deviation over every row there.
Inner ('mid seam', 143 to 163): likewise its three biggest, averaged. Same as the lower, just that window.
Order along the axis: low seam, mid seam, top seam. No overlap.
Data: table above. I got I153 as 46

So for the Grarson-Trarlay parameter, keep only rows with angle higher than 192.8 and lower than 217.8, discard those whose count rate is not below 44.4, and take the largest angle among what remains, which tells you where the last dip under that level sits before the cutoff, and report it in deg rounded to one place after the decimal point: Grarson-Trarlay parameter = 214.0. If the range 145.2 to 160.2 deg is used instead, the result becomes 159.0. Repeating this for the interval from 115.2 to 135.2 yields 131.5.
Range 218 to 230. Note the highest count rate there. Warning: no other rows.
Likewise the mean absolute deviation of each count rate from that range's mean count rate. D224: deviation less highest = -45.6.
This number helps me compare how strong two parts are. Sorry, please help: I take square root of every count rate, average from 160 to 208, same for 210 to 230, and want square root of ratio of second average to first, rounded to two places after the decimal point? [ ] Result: 1.03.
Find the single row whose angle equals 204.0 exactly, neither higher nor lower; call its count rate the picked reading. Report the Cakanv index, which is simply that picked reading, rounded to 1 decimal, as 44.2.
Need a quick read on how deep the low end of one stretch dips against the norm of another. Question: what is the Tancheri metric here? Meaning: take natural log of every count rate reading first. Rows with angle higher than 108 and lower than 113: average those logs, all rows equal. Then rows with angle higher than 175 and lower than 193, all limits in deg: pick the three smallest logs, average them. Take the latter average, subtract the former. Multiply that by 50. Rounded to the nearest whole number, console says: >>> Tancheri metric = -19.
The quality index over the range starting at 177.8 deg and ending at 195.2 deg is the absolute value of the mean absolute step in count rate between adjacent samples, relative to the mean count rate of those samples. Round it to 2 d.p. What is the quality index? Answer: 0.13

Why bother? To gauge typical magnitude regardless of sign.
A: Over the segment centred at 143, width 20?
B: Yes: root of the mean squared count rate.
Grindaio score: 46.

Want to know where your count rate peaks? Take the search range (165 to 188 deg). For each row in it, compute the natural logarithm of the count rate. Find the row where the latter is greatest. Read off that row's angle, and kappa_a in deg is 176.5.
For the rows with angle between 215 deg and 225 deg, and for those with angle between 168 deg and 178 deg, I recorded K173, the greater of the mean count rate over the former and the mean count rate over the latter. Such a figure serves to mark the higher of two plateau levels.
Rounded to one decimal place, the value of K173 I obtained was 45.6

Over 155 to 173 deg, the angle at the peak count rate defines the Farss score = 164.0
